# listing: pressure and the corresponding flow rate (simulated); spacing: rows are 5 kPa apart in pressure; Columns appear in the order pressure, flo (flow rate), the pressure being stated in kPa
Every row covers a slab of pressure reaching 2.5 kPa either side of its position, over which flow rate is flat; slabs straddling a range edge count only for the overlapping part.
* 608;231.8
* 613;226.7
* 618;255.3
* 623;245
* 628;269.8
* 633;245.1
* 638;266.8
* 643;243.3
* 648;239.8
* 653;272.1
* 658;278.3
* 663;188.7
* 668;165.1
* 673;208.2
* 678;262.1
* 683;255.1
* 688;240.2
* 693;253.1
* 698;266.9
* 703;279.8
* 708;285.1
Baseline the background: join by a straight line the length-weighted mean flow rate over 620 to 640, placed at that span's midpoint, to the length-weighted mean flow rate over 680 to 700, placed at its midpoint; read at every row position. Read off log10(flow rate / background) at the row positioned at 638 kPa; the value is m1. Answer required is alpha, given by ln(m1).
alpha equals -4.02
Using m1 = 0.018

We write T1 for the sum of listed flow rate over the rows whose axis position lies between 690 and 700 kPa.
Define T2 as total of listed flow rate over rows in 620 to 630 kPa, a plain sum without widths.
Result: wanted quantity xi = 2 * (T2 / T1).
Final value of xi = 1.980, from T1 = 520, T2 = 515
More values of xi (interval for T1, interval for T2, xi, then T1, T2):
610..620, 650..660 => 2.284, 482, 550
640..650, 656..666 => 1.933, 483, 467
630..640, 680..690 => 1.935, 512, 495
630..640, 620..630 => 2.011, 512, 515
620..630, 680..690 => 1.924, 515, 495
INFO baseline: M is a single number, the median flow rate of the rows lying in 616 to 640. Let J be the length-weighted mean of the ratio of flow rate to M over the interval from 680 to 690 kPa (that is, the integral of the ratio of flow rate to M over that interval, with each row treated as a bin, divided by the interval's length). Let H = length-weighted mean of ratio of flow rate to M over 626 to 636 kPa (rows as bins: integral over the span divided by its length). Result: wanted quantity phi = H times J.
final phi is 0.98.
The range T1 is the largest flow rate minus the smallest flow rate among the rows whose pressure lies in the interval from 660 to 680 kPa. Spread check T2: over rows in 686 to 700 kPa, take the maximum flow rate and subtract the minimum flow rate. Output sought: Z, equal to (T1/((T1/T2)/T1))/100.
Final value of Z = 26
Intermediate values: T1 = 97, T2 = 27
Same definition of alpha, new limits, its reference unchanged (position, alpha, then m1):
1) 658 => -3.28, 0.038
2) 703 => -3.13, 0.044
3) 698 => -3.79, 0.023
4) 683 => -6.29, 0.002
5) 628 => -3.82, 0.022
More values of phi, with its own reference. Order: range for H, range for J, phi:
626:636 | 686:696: 0.98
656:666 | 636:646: 0.89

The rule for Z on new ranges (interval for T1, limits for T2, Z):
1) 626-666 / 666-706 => 103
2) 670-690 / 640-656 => 17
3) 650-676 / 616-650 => 34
